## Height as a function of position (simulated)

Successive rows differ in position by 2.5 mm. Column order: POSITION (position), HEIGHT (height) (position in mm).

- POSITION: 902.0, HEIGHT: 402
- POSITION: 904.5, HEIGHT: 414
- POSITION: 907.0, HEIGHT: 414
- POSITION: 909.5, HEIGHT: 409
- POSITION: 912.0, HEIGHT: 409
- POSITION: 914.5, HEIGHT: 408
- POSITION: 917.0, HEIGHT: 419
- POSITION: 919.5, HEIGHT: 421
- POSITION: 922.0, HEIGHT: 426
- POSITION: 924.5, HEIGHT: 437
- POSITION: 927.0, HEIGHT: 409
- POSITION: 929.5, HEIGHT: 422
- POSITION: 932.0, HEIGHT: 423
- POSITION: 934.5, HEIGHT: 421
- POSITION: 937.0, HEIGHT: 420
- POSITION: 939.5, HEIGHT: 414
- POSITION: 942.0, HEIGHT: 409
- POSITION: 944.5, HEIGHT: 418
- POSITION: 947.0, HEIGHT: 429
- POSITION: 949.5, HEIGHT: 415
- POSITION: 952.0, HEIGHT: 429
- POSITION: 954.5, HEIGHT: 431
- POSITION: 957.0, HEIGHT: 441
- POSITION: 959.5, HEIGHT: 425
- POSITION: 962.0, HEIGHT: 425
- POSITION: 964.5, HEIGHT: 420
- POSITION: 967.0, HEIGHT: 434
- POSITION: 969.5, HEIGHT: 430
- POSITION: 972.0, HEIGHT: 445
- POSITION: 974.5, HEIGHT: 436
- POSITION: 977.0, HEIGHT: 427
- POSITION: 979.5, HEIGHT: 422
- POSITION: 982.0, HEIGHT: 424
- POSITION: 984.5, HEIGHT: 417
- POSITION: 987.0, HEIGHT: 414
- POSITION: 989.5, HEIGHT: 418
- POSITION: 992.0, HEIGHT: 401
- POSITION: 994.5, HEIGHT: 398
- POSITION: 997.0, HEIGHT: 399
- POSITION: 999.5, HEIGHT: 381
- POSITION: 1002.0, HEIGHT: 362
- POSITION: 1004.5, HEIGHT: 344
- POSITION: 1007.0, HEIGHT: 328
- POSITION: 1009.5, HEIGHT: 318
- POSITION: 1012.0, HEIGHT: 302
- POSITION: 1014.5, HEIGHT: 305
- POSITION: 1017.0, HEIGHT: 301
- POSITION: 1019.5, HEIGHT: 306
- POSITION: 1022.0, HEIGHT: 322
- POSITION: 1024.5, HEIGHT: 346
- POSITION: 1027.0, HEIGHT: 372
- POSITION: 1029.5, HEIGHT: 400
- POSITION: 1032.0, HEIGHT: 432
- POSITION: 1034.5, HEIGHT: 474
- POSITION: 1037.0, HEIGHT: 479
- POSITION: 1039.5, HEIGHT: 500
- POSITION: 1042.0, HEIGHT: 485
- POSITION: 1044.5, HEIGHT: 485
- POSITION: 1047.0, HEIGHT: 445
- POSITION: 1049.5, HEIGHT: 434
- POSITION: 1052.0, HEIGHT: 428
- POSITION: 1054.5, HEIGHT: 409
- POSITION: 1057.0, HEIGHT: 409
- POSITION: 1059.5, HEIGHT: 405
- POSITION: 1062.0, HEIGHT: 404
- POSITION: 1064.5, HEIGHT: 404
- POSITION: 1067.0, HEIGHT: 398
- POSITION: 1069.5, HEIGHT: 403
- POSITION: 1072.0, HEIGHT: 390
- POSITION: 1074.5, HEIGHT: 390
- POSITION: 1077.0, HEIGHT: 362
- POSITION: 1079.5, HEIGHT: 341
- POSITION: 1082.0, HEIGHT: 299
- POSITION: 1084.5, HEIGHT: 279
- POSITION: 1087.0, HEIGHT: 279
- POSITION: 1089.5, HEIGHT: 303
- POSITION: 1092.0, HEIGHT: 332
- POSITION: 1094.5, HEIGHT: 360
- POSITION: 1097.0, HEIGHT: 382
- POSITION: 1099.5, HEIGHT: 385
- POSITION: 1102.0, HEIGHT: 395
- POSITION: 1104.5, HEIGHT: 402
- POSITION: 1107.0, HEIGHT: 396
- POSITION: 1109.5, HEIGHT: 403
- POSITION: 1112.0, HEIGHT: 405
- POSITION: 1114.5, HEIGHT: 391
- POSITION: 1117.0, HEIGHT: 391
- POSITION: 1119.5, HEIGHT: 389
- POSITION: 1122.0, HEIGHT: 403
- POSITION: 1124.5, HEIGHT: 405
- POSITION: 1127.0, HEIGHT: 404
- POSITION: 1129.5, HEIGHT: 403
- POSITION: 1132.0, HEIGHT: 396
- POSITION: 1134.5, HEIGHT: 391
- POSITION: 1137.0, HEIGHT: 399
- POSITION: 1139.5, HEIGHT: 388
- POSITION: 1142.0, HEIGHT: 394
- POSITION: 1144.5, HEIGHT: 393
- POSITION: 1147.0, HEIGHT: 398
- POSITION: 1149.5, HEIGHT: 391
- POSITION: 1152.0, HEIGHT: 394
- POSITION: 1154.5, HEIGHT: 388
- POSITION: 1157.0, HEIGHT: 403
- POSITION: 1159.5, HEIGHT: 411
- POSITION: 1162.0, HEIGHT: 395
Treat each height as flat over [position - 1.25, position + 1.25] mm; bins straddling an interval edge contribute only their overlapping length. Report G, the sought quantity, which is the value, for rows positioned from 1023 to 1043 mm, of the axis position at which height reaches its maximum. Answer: 1039.5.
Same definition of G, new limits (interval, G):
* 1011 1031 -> 1029.5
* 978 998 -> 982.0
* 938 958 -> 957.0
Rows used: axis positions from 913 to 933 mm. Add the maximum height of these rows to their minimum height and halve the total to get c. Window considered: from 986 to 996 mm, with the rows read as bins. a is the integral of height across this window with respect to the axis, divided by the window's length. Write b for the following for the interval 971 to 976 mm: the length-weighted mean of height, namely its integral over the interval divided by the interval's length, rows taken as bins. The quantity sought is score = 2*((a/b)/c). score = 0.0044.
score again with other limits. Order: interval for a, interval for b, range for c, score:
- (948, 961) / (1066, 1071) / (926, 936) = 0.0051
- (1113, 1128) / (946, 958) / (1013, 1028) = 0.0055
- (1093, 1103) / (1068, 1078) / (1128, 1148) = 0.0049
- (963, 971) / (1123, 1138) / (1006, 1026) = 0.0066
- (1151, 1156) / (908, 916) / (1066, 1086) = 0.0056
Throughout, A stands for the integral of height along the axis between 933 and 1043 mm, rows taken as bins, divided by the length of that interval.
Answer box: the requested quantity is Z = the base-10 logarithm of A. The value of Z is 2.605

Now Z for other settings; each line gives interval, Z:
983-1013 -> 2.573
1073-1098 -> 2.522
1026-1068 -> 2.637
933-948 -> 2.622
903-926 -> 2.620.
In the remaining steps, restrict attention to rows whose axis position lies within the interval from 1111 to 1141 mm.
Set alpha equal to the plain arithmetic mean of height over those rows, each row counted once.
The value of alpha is 397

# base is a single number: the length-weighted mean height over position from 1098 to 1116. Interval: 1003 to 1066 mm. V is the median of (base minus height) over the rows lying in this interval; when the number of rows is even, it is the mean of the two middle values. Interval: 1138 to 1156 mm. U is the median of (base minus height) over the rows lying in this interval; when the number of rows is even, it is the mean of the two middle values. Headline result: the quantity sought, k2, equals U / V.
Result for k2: -0.5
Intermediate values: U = 3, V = -8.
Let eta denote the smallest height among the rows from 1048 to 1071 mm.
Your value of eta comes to 398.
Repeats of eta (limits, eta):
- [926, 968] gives 409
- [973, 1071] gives 301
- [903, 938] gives 408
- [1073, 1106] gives 279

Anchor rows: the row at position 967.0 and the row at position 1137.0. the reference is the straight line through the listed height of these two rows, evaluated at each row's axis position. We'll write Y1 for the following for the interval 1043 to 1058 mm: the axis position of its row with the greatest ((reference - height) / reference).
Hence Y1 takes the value 1054.5 mm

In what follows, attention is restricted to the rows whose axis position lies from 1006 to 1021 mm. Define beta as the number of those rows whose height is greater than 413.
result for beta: 0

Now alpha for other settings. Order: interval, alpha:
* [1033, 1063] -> 446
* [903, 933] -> 418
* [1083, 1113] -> 360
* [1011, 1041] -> 378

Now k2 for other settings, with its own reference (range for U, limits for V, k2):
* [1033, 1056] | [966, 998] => 3.0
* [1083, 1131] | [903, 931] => -0.3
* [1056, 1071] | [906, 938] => 0.3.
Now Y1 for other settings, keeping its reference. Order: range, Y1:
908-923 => 914.5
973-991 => 987.0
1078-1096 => 1084.5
